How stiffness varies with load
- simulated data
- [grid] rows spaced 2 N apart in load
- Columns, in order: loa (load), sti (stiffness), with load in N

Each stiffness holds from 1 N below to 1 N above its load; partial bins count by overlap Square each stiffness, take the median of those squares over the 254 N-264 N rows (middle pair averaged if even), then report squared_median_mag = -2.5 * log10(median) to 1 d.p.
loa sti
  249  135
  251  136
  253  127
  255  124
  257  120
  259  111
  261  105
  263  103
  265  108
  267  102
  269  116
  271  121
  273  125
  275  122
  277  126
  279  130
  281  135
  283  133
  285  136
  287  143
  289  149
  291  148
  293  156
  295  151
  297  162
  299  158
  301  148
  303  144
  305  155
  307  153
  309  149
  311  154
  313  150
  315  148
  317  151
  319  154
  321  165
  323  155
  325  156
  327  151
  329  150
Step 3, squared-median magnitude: -10.2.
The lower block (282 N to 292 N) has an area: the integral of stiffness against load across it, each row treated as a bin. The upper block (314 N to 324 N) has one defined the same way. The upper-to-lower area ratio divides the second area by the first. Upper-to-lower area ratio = 1.09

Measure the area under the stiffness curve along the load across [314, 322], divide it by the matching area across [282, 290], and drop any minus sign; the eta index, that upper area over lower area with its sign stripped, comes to 1.10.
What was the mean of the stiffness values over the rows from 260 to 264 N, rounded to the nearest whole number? 104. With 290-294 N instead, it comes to 152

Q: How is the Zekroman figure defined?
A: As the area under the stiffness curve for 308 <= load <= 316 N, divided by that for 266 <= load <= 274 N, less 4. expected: -2.70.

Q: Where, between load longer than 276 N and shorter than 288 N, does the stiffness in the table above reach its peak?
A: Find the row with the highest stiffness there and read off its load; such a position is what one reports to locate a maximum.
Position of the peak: 287 N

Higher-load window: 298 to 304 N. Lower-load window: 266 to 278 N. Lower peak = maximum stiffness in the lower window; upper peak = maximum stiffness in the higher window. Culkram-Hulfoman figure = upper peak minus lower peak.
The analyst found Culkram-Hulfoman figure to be 32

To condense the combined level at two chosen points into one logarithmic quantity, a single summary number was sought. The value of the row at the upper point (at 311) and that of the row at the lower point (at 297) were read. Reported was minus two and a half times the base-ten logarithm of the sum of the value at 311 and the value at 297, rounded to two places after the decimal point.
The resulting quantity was -6.25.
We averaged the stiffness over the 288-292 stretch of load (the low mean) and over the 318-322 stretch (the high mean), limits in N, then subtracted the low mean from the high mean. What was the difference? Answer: 11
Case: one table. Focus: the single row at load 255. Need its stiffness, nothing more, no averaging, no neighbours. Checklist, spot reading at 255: 124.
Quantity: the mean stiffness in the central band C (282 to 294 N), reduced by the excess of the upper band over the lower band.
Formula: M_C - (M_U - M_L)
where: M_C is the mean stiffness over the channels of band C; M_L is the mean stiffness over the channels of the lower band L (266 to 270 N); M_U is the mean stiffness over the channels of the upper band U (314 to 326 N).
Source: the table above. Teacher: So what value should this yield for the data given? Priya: 98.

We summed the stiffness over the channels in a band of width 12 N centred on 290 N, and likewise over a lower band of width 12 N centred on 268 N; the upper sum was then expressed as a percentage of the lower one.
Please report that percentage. 131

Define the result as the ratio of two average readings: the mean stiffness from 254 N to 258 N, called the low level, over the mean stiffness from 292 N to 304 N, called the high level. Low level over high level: 0.80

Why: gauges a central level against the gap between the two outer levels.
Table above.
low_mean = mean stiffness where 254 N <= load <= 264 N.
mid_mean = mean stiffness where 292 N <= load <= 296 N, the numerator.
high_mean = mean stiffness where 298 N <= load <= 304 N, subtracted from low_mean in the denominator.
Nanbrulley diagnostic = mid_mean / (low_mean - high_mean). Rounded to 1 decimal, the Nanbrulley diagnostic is -4.1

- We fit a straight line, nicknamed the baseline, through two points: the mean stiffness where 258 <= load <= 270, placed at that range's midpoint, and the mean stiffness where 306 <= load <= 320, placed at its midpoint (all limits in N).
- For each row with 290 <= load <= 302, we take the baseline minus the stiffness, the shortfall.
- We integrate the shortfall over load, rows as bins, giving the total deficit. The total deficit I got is -213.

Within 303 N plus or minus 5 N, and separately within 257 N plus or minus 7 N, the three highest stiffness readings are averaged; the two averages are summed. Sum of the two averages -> 284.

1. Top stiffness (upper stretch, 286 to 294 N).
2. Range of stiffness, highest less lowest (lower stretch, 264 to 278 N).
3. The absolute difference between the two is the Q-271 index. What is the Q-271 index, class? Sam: 132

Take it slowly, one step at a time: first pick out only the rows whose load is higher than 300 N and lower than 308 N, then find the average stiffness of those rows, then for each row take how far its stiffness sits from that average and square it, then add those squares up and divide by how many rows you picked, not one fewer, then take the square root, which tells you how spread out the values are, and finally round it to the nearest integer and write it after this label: 4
